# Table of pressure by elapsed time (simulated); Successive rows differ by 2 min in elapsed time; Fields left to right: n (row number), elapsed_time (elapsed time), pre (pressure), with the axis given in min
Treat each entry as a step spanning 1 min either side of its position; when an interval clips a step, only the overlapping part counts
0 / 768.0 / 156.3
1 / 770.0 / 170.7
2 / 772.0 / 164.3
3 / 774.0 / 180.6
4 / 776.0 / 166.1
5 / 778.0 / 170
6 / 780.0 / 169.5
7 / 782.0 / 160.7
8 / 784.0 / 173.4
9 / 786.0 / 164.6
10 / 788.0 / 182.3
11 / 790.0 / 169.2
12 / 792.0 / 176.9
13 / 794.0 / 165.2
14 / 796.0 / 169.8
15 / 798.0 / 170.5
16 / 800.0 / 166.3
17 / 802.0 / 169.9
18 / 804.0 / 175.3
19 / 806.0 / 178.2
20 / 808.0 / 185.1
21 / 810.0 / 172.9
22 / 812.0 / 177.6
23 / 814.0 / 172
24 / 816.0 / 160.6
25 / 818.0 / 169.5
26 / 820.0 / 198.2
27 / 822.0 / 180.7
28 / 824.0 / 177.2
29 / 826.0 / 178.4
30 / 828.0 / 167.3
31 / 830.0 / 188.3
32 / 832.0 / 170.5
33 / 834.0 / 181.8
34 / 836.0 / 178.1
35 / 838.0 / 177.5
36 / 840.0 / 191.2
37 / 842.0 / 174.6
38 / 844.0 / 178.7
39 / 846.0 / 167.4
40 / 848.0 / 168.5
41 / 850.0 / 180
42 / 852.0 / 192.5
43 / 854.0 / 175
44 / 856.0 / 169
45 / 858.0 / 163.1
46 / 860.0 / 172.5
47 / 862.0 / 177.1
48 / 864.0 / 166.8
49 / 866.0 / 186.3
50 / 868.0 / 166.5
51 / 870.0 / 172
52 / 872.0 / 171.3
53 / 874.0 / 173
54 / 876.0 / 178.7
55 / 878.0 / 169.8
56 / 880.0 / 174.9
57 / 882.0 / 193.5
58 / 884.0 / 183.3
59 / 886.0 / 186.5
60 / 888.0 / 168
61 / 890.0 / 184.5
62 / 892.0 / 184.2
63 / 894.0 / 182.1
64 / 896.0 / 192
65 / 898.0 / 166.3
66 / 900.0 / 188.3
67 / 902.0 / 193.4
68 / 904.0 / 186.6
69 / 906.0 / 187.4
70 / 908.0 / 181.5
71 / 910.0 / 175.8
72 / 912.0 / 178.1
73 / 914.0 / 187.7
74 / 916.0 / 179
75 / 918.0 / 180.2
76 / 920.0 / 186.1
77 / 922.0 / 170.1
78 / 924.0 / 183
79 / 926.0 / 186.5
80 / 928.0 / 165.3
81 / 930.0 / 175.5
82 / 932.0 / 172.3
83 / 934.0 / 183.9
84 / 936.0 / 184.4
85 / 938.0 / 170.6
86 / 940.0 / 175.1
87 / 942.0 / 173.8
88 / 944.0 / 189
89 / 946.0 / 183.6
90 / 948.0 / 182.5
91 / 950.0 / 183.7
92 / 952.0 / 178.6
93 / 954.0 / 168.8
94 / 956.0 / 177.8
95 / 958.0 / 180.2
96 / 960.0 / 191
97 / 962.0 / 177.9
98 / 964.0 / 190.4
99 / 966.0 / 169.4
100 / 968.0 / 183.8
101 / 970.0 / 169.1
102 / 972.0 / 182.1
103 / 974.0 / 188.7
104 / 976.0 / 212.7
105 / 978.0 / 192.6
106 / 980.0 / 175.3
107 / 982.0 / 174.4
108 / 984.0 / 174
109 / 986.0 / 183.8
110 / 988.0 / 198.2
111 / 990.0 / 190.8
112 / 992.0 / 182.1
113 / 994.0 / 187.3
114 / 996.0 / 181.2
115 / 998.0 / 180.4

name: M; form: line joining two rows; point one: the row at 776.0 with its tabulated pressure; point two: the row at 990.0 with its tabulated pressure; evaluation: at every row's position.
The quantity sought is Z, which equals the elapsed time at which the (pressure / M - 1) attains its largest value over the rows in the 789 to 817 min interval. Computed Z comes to 808.0 min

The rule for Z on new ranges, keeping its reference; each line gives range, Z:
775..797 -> 788.0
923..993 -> 976.0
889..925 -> 902.0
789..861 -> 820.0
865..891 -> 882.0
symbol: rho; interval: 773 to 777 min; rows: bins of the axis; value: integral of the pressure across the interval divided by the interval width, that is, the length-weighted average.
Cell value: 173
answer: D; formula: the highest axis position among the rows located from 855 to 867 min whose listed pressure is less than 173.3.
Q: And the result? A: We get 864.0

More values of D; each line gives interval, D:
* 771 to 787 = 786.0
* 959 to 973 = 970.0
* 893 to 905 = 898.0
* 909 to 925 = 922.0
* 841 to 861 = 860.0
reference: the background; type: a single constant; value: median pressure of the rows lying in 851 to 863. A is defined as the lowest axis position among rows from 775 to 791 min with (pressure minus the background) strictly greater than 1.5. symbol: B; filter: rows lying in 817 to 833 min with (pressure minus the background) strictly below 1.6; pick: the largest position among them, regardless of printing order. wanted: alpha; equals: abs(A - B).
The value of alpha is 44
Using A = 788.0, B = 832.0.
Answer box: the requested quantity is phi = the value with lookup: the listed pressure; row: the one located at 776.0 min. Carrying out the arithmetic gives 166.1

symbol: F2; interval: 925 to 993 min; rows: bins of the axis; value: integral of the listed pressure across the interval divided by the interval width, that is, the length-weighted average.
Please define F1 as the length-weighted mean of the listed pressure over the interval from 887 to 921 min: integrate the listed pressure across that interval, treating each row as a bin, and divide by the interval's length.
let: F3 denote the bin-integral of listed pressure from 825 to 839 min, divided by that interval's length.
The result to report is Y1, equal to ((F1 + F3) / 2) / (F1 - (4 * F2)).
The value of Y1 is -0.33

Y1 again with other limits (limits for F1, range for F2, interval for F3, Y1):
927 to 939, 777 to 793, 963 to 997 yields -0.35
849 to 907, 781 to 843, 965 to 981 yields -0.35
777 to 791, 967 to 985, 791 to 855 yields -0.31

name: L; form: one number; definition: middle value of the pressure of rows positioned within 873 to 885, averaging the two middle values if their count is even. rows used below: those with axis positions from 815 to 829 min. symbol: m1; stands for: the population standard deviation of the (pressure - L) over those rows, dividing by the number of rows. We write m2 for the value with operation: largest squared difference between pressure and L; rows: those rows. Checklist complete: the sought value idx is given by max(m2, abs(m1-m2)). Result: 458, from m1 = 11.2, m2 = 458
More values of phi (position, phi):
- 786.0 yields 164.6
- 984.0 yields 174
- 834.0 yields 181.8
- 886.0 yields 186.5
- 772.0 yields 164.3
